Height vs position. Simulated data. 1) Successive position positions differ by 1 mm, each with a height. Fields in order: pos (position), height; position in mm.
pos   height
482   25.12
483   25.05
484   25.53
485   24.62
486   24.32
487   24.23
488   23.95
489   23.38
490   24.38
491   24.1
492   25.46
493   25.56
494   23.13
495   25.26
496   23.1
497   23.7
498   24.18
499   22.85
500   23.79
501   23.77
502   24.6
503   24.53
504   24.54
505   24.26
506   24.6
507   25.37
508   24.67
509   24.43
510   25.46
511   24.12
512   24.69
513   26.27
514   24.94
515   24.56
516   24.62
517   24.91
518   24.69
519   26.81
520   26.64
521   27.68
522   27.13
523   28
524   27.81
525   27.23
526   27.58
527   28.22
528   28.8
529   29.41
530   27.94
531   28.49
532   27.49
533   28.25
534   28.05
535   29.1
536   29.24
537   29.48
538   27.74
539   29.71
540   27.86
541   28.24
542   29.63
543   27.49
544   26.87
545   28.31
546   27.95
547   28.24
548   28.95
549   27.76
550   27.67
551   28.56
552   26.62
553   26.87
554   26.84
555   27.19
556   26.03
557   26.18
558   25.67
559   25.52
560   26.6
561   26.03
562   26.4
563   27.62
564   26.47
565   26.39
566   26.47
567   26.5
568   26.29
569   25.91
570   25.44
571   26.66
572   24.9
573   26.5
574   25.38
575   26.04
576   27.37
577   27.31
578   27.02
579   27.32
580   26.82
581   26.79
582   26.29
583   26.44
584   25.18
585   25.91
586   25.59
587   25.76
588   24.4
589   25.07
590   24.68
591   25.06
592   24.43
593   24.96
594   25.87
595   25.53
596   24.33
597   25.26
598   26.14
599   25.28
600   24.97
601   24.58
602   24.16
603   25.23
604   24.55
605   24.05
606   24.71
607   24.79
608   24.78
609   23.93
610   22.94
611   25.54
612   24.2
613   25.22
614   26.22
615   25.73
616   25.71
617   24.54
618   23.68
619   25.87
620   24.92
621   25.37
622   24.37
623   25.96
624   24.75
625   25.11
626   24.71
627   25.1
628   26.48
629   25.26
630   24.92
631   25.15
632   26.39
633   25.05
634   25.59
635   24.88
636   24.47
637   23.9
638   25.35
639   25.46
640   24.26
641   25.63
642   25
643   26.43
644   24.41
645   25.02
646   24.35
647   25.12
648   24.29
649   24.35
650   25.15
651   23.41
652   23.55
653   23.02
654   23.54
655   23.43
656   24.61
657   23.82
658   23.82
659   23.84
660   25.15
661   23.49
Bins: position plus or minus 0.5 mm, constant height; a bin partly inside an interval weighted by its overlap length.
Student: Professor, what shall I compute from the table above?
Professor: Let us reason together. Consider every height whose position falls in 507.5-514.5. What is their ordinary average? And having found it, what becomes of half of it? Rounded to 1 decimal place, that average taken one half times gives 12.5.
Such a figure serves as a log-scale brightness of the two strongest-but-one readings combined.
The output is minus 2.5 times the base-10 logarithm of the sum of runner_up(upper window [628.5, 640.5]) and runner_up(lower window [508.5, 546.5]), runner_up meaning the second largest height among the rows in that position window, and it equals -4.36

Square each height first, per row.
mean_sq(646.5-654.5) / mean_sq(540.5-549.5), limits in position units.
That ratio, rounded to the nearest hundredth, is 0.73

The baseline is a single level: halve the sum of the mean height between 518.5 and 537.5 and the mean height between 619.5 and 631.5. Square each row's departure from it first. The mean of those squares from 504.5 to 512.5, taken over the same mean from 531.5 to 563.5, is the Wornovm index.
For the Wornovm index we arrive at 1.7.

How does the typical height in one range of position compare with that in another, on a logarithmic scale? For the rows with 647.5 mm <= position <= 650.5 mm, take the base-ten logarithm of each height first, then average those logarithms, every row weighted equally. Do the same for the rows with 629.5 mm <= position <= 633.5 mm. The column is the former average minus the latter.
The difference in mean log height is -0.014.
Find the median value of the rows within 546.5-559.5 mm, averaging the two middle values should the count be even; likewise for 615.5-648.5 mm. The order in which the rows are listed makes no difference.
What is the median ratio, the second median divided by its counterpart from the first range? 0.93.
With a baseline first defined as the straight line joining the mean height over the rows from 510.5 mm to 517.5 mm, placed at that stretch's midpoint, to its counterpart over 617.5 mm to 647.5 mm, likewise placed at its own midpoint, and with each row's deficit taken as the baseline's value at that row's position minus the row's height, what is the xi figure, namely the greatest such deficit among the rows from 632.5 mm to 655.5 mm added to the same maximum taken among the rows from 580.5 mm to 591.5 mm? 3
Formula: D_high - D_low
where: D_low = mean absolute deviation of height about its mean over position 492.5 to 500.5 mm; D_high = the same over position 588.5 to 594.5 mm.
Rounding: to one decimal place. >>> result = -0.5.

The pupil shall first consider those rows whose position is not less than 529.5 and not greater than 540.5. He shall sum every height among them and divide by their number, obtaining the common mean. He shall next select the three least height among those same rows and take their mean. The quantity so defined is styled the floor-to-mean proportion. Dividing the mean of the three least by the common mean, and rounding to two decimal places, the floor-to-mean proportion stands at 0.97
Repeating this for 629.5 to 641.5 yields 0.97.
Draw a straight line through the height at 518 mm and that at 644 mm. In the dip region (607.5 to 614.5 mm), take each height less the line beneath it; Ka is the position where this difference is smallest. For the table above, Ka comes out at 610 mm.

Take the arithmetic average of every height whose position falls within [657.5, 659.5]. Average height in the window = 23.8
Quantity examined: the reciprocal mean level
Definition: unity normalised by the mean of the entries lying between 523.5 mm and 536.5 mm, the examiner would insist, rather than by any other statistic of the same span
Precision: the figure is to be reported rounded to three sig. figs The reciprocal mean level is 0.0354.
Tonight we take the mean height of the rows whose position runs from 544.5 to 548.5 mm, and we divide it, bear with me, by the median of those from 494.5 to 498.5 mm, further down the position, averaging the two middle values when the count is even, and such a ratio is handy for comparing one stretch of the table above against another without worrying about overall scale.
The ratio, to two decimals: 1.18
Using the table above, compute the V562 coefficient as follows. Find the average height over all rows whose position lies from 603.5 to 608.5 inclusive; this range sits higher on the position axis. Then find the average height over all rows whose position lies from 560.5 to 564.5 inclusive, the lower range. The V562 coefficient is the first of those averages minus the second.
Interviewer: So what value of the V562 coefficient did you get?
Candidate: -2.1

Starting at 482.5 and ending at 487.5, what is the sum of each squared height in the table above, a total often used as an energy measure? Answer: 3064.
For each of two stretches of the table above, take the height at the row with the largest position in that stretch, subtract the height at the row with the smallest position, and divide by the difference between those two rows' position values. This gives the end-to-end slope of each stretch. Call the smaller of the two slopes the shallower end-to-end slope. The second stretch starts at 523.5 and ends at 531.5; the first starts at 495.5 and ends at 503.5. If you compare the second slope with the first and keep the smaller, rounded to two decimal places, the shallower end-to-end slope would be 0.10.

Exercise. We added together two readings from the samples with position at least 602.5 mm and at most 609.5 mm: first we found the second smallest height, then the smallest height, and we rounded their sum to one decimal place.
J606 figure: 48.0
